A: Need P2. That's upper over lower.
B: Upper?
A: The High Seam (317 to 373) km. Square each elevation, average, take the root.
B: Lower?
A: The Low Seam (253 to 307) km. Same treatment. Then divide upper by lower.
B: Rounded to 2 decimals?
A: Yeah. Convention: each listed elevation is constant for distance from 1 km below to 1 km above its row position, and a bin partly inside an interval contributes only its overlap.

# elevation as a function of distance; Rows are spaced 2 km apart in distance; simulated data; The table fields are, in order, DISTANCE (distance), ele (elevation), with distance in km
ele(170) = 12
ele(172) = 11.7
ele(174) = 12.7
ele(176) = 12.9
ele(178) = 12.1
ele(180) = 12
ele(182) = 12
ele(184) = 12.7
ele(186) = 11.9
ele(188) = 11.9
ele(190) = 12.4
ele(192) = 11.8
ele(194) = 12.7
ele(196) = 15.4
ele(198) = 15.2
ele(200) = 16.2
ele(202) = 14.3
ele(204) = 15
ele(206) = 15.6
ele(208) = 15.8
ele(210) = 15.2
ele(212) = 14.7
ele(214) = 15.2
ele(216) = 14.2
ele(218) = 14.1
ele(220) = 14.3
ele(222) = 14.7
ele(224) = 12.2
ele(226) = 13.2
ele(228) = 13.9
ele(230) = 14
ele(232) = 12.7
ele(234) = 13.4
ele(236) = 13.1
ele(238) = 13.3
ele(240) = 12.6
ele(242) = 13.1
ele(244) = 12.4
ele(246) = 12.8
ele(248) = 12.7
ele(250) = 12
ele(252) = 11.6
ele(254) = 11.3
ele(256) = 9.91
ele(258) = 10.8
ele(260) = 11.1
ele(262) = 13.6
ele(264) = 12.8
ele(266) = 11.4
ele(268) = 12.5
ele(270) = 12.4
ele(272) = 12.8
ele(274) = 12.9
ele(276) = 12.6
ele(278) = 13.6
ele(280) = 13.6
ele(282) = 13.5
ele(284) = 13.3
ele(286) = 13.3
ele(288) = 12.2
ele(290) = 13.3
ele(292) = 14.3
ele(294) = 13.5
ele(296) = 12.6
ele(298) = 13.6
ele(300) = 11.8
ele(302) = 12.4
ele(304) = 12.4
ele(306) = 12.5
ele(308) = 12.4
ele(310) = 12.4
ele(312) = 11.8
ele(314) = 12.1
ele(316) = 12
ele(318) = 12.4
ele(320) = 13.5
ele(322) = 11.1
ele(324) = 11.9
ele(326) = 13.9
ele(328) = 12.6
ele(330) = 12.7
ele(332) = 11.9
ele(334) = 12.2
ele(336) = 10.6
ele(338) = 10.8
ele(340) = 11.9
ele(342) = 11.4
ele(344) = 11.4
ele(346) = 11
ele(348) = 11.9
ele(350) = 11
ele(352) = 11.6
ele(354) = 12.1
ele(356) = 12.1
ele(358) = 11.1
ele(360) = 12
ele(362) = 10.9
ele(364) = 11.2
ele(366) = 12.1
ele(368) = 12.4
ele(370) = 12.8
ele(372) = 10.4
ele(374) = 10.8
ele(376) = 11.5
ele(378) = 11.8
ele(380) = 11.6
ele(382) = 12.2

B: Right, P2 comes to 0.94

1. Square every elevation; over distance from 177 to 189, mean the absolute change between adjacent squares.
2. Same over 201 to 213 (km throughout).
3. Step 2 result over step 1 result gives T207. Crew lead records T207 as 2.0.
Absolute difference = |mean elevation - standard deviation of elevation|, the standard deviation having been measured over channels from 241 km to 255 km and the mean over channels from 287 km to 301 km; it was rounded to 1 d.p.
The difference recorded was 12.4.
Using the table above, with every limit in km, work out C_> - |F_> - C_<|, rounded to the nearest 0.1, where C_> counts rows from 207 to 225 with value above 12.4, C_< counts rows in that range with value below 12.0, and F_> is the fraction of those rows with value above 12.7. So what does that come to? 7.1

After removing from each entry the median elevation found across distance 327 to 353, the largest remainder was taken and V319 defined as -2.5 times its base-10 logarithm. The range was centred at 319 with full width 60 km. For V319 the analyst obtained -1.1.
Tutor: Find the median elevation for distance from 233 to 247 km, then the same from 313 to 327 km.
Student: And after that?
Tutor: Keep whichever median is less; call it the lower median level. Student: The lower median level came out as 12.1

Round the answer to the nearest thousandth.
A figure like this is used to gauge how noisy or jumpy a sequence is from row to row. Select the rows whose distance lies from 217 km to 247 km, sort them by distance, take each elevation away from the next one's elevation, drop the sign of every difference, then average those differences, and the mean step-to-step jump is 0.693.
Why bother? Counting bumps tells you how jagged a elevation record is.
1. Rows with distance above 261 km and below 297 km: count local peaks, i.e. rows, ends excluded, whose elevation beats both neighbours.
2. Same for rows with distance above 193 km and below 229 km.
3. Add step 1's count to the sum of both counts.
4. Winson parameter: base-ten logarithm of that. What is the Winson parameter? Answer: 1.04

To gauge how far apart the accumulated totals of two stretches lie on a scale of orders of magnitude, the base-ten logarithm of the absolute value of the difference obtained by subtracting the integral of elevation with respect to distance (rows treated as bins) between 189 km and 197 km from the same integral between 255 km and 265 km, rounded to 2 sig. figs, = 1.1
